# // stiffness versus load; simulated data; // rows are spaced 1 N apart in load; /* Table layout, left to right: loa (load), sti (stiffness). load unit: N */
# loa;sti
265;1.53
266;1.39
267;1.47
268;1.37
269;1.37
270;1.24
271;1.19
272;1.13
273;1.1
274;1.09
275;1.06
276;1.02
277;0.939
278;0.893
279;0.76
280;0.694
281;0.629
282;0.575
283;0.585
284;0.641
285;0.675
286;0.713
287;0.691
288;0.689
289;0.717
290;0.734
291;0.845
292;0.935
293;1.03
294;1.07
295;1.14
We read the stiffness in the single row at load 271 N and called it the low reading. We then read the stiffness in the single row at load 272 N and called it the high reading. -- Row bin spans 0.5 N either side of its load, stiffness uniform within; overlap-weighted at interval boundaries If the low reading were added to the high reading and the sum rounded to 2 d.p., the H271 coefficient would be 2.32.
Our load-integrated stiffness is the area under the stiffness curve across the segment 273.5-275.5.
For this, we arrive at 2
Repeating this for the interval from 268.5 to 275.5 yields 8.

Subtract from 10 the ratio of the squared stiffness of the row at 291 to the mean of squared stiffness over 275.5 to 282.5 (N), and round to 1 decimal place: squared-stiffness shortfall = 8.9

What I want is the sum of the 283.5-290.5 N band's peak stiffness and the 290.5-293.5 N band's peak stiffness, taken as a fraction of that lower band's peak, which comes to 2.40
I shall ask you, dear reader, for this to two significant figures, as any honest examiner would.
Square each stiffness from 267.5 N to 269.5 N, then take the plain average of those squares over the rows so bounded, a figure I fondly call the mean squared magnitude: 1.9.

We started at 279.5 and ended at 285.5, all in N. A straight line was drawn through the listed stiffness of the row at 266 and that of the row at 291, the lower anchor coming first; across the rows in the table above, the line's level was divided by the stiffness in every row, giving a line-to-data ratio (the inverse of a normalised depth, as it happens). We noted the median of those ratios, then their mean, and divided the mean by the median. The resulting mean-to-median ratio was 1.01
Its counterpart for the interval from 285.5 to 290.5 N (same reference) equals 0.97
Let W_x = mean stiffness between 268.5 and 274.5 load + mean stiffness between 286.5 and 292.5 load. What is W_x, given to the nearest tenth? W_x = 2.0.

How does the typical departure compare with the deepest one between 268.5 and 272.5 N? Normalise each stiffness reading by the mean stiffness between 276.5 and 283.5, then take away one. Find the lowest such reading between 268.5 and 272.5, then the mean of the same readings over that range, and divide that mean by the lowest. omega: 1.25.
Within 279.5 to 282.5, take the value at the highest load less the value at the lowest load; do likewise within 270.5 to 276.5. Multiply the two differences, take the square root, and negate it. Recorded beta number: -0.14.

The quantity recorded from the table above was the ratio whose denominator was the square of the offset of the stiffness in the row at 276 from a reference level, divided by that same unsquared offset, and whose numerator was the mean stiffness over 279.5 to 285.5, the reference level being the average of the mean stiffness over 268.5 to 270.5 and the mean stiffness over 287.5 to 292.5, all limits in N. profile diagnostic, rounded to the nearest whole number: -26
